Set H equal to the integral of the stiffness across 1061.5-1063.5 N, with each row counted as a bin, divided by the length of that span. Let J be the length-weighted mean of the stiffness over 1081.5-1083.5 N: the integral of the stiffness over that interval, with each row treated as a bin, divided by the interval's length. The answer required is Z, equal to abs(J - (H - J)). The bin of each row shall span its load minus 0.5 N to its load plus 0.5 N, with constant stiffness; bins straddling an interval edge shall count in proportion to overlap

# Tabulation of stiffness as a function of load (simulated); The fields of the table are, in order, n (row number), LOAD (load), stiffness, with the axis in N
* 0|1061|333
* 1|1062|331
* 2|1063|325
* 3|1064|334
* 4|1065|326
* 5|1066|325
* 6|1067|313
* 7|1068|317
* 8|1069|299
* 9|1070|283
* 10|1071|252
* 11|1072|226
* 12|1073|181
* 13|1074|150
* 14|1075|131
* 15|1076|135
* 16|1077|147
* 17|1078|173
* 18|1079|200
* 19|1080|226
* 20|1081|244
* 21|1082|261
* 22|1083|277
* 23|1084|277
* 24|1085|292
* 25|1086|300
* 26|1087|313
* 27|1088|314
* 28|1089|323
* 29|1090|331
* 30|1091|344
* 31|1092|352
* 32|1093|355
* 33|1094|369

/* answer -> 210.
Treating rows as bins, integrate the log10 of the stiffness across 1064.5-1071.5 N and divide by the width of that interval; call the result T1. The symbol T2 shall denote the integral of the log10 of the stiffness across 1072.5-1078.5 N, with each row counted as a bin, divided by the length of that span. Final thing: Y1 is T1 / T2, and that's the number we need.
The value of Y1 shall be 1.14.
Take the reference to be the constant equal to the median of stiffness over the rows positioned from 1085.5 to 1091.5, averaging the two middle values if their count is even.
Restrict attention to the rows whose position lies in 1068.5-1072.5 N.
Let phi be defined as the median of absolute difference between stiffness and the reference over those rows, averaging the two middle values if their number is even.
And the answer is 51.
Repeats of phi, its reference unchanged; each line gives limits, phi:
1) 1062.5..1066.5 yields 7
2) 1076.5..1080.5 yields 132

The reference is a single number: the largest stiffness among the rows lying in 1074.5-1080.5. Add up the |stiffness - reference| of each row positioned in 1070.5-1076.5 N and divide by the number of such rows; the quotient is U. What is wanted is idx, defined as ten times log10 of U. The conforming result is 17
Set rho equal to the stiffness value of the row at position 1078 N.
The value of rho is 173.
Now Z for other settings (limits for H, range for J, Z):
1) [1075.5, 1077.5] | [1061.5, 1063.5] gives 515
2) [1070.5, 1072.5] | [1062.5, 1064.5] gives 420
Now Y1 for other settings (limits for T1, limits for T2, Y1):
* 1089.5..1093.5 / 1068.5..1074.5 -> 1.08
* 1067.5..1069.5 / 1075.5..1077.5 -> 1.16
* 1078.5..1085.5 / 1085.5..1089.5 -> 0.96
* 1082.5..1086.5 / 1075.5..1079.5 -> 1.11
